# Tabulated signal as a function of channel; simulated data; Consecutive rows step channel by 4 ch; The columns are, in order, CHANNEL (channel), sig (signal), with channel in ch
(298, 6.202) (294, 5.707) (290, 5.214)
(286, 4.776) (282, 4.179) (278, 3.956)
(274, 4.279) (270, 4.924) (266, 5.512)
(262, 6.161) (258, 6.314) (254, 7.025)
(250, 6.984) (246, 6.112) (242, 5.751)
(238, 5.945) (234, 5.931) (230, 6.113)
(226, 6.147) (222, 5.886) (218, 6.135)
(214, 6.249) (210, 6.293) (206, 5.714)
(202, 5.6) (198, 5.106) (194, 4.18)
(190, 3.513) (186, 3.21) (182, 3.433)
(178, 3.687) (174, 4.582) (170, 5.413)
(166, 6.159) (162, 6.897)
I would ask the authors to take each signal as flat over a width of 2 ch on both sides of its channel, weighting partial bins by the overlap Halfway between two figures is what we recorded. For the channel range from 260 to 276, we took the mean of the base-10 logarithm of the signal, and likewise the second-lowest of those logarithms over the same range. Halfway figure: 0.70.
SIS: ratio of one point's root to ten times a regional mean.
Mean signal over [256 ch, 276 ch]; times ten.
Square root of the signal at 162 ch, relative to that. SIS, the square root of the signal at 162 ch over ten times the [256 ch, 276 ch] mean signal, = 0.048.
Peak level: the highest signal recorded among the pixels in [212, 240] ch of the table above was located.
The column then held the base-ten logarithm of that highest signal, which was 0.796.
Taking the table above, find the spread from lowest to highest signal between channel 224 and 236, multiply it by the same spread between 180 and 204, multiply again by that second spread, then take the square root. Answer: 1.1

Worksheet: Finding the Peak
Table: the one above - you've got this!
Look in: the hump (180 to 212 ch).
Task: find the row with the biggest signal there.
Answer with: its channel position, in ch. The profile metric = 210 ch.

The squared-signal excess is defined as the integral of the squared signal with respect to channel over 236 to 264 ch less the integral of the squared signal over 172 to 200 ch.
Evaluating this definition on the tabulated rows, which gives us 677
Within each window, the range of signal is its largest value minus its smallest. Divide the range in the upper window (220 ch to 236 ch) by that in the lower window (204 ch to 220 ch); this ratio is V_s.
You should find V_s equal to 0.45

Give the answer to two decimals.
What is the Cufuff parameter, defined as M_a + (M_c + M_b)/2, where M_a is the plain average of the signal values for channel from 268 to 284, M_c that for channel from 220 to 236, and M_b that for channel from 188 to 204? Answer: 9.64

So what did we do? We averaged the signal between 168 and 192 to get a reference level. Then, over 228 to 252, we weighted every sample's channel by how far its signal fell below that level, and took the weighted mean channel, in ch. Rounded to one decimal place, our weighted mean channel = 240.7 ch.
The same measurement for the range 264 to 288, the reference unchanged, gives 272.7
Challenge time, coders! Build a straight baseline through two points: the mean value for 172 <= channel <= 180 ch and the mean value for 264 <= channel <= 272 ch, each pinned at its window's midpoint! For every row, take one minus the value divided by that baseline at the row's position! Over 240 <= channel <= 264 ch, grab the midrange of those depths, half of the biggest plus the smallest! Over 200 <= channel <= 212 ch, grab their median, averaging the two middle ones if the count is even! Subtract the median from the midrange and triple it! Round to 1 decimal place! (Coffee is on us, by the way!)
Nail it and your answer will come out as 0.0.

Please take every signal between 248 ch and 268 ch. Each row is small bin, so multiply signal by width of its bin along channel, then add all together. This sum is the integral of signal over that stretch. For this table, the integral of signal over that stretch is 128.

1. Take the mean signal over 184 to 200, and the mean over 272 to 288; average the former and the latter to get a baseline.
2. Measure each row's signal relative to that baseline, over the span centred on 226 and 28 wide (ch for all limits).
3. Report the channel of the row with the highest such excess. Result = 214 ch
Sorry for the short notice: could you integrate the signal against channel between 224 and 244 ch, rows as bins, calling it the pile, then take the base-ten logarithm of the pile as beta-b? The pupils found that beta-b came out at 2.08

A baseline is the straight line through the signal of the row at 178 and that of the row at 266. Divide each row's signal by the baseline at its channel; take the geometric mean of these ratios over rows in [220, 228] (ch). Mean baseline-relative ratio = 1.30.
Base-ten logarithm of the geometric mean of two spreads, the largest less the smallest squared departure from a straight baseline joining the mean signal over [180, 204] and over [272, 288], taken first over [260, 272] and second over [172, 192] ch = 0.18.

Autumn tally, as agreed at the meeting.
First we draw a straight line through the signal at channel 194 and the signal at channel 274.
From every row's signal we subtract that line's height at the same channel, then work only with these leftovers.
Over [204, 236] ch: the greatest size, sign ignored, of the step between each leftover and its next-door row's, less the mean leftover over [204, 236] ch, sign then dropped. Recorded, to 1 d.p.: 1.3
